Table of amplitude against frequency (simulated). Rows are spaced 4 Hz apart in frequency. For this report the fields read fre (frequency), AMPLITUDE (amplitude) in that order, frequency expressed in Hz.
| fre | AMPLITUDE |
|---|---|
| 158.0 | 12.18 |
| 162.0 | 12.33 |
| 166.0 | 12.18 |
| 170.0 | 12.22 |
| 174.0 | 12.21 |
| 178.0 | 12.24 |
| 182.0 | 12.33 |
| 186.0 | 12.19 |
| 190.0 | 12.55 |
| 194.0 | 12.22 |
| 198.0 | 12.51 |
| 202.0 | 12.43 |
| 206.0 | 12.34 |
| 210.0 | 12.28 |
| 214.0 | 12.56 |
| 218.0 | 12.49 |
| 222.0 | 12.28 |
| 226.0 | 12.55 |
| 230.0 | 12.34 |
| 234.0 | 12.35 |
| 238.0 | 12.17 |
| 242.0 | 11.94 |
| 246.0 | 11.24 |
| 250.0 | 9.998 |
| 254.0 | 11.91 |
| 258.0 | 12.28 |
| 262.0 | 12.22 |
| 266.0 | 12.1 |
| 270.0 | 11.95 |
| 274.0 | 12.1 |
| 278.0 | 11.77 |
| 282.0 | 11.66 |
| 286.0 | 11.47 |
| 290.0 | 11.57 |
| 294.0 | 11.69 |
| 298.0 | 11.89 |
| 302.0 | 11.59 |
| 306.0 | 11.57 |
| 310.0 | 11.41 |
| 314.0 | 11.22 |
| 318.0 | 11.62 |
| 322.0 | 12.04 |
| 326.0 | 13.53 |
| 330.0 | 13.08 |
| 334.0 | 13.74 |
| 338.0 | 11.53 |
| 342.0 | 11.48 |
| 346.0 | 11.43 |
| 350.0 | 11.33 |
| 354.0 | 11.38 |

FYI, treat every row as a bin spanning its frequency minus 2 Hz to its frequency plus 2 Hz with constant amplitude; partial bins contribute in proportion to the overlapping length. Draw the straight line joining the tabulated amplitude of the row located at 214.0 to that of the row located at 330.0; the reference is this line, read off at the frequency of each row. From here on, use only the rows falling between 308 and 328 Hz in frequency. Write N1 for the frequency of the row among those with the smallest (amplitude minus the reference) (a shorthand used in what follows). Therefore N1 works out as 314.0 Hz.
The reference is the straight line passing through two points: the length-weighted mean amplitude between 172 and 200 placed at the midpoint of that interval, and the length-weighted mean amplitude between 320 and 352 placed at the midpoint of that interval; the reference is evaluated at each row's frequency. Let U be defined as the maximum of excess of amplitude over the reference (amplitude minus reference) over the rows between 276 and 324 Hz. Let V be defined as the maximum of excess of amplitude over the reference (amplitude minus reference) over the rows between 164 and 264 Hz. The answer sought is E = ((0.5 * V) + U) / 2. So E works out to -0.1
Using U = -0.23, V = 0.2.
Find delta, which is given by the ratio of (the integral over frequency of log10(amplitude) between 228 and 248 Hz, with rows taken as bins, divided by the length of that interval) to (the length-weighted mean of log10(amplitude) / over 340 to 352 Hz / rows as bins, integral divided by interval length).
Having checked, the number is 1.02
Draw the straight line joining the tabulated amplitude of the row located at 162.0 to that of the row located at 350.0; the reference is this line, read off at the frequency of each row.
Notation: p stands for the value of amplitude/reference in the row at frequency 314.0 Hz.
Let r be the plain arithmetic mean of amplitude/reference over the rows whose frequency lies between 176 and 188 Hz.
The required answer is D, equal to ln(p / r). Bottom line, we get -0.029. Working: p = 0.97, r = 1.00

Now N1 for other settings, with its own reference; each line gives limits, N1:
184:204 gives 194.0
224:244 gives 242.0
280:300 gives 286.0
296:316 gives 314.0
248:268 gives 250.0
